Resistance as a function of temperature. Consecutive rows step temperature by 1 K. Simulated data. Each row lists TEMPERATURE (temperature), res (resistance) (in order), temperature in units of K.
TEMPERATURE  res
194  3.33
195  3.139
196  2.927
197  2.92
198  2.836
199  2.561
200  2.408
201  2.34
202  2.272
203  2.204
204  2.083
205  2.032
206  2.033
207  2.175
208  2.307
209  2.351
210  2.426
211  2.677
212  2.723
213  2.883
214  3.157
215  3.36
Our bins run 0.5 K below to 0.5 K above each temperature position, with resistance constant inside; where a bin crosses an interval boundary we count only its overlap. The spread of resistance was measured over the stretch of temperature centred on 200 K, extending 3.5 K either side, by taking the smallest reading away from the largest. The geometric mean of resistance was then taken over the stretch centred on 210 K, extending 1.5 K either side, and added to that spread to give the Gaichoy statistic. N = 3.2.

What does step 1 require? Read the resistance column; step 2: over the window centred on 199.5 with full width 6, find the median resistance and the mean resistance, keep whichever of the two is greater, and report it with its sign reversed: -2.6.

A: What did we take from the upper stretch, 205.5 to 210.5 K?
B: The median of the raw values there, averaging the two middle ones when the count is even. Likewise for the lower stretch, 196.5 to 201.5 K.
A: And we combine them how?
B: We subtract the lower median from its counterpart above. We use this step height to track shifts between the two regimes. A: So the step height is -0.3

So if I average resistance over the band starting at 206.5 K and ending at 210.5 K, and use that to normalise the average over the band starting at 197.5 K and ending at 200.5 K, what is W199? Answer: 1.12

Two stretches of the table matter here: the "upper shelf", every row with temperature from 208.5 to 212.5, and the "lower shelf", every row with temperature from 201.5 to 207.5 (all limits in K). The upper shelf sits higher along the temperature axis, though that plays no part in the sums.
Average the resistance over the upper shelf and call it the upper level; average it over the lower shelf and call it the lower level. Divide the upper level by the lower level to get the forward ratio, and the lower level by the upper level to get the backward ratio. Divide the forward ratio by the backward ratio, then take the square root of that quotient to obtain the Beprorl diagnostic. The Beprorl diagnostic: 1.19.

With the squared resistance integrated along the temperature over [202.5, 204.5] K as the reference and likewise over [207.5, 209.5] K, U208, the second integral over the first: 1.18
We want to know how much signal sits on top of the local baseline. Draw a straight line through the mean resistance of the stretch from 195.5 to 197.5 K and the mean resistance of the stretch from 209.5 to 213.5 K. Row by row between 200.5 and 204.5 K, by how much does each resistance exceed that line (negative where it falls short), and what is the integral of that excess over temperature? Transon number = -2.4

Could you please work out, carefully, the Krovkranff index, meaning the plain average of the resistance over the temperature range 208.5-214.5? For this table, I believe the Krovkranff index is 2.7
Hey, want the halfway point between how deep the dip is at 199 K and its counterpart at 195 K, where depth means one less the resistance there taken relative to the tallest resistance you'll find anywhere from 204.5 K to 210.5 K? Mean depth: -0.17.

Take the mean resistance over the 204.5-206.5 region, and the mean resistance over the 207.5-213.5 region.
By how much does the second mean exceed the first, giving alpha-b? 0.5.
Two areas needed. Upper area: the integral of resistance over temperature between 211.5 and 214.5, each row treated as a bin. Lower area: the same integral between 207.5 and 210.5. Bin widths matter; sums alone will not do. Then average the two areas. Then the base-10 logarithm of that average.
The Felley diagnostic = 0.899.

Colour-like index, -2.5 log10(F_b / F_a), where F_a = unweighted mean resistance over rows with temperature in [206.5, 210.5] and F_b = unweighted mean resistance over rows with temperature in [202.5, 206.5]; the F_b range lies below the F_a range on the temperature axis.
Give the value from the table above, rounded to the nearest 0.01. 0.11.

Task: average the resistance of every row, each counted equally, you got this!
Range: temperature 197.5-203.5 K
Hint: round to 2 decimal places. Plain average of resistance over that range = 2.44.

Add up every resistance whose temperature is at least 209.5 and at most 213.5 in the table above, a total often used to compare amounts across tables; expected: 10.7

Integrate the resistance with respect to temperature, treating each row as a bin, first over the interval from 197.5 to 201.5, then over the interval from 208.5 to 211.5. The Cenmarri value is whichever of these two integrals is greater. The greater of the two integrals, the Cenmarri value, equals 10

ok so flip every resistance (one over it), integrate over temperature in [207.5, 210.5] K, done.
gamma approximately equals 1.3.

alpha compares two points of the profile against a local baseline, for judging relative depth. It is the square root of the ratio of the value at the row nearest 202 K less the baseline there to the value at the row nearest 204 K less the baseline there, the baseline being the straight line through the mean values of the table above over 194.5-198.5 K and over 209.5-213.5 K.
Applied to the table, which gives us 0.89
